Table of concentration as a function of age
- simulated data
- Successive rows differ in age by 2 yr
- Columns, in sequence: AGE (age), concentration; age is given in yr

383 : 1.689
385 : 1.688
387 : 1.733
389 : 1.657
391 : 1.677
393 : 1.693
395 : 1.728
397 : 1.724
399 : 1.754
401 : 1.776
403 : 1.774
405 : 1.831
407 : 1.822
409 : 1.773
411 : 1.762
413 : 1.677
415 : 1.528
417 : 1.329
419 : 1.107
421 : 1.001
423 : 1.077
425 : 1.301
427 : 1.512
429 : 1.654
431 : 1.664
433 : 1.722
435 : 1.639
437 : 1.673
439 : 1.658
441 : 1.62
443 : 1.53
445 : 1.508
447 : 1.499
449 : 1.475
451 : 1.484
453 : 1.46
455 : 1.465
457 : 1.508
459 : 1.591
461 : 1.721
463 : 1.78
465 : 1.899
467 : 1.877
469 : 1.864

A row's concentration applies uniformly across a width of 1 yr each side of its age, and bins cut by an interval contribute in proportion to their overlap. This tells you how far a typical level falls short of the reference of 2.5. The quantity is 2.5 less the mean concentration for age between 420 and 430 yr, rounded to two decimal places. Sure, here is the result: 1.19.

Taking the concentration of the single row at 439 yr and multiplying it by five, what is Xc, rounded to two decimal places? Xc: 8.29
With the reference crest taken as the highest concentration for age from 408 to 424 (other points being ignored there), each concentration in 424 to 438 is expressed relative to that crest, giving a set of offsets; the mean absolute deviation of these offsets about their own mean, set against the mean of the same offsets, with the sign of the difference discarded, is 0.29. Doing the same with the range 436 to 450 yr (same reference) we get 0.28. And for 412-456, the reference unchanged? 0.44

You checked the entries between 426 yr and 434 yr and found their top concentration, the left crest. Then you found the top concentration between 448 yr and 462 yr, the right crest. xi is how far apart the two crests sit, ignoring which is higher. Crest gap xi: 0.00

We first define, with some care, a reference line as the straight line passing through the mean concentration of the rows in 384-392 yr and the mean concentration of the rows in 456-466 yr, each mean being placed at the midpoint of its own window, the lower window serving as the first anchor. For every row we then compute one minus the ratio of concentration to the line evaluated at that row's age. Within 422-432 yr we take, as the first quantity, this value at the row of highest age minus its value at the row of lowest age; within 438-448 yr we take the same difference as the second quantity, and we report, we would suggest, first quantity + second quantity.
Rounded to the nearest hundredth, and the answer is -0.25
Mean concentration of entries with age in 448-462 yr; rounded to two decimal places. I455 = 1.53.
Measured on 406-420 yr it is 1.57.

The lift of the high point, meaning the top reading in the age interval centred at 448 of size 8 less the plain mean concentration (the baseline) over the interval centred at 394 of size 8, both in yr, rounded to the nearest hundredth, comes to -0.20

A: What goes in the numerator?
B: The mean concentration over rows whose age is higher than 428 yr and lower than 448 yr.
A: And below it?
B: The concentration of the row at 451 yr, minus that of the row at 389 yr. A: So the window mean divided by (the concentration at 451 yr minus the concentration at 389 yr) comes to -9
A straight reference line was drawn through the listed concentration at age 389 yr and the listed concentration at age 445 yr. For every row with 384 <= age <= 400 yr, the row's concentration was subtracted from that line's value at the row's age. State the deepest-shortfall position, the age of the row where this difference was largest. 389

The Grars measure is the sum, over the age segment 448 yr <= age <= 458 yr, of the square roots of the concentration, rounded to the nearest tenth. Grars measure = 6.1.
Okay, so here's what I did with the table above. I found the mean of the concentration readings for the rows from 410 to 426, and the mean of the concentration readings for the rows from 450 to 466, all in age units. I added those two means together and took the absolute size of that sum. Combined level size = 3.0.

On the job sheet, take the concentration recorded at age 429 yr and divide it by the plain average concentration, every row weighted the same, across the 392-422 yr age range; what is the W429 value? 1.02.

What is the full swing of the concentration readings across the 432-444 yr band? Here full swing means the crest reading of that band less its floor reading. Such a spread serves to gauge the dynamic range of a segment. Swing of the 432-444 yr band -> 0.19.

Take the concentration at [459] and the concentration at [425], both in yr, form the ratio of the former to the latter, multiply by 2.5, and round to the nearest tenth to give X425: 3.1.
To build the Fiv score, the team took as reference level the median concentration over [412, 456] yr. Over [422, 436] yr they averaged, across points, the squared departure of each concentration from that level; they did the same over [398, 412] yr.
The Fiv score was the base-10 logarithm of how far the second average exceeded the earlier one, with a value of -1.55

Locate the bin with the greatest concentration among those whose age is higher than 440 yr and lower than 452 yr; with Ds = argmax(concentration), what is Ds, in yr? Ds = 441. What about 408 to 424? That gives 409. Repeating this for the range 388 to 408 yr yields 405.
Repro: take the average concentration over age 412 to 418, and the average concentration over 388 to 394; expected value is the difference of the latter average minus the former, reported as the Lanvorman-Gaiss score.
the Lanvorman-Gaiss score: 0.16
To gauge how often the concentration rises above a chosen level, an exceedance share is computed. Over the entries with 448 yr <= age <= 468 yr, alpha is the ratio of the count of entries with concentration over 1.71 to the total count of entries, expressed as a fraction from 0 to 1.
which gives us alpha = 0.40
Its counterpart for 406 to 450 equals 0.18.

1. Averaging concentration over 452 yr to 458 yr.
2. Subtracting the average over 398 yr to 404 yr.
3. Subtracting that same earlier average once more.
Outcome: -2.06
